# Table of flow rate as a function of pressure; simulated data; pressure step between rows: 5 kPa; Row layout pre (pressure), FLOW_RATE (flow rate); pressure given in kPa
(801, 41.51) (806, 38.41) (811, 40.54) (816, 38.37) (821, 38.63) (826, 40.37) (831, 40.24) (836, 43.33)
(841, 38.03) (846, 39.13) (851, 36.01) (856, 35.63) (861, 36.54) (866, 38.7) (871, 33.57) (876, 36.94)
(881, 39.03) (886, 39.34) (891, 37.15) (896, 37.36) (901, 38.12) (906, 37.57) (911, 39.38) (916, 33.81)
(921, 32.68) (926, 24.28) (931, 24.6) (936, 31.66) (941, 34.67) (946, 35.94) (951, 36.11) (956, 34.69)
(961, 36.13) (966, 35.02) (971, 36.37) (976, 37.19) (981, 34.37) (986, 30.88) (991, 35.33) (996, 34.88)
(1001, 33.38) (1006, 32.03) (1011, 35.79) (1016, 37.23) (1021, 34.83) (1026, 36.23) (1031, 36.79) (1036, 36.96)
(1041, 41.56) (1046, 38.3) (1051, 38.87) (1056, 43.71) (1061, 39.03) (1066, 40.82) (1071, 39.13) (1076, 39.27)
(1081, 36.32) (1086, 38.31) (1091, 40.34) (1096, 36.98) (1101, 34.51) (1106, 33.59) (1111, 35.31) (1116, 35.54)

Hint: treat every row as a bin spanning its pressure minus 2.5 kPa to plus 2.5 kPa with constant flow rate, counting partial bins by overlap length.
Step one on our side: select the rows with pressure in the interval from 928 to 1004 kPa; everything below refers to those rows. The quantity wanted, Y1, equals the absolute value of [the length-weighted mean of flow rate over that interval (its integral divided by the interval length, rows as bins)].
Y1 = 34.0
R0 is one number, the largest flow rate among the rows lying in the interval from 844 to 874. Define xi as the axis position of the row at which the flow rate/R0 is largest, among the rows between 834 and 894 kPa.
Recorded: 836 kPa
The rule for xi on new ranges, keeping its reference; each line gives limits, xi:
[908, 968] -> 911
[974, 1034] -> 1016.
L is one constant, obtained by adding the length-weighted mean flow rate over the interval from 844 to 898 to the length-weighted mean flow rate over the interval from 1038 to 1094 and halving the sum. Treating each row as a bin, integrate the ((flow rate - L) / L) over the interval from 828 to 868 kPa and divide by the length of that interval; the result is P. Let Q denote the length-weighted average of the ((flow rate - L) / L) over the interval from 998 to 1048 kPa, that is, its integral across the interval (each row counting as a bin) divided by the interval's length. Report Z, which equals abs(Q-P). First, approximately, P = 0.002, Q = -0.05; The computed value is 0.06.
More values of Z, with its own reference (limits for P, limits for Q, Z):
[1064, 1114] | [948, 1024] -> 0.06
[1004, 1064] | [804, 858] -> 0.03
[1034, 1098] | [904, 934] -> 0.19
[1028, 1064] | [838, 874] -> 0.06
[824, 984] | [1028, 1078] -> 0.09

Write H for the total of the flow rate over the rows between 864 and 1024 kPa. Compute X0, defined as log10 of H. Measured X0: 3.05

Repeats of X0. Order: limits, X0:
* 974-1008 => 2.38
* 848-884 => 2.41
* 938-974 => 2.40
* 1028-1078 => 2.60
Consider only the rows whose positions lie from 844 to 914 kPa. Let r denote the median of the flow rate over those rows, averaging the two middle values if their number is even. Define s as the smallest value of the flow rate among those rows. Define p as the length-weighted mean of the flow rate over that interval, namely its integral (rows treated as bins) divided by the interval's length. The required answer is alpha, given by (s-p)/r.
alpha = -0.10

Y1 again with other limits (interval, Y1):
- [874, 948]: 34.8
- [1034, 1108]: 38.6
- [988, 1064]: 37.0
